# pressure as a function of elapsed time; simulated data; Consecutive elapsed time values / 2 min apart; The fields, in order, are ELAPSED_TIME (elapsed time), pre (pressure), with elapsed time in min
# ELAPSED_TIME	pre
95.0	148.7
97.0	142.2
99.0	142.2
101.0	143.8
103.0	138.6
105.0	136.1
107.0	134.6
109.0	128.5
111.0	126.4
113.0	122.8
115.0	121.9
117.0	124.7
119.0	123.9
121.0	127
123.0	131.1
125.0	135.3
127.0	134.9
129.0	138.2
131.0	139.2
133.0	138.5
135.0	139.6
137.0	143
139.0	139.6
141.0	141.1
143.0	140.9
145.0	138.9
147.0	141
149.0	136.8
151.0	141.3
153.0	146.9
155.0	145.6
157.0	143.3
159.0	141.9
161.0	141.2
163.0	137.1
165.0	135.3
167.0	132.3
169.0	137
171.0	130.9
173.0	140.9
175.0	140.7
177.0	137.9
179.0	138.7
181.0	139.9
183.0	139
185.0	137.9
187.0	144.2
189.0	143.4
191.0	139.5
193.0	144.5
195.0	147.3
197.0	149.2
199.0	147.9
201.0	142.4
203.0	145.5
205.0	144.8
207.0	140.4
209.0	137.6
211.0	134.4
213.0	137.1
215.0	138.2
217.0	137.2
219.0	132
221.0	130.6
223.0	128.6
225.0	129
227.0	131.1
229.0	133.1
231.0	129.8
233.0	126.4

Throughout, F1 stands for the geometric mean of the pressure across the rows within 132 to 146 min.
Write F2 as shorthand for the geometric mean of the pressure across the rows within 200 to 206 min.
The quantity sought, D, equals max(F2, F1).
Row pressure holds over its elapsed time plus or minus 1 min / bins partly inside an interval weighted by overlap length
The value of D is 144.2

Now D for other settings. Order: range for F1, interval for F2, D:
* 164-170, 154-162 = 143.0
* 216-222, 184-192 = 141.2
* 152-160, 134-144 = 144.4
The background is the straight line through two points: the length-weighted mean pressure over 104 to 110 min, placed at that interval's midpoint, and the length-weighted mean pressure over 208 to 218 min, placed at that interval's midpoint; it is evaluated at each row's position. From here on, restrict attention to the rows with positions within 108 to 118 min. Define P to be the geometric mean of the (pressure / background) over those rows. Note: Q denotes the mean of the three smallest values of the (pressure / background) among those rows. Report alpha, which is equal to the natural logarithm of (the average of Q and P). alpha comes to -0.07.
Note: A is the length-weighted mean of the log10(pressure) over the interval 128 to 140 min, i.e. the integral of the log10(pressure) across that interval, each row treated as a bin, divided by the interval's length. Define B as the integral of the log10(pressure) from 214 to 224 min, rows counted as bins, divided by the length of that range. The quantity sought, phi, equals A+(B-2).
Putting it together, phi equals 2.27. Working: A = 2.15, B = 2.12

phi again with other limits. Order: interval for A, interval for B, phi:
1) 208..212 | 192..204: 2.30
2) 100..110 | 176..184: 2.28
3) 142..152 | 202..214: 2.29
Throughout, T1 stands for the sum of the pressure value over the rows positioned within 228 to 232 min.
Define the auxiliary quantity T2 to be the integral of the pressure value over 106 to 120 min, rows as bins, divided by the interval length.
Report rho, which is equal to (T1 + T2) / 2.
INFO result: 195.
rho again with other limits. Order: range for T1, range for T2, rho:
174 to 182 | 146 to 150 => 348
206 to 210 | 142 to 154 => 209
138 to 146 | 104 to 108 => 348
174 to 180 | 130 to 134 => 278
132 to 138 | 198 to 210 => 282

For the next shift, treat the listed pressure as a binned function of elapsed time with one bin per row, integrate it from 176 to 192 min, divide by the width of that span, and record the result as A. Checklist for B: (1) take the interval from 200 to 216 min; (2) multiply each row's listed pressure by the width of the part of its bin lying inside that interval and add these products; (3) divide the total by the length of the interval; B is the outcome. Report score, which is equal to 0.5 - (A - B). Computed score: 0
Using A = 140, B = 140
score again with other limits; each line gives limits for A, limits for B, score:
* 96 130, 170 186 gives 6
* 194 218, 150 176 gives -2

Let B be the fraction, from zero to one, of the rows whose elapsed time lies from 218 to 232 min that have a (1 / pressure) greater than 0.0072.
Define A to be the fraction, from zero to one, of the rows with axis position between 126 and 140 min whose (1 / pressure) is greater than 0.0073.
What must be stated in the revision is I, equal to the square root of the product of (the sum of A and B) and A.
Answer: 0.4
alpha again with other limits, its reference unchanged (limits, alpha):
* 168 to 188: 0.01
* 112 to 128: -0.06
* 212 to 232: -0.05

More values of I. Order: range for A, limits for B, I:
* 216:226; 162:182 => 1.1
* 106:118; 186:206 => 1.0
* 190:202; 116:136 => 0.0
